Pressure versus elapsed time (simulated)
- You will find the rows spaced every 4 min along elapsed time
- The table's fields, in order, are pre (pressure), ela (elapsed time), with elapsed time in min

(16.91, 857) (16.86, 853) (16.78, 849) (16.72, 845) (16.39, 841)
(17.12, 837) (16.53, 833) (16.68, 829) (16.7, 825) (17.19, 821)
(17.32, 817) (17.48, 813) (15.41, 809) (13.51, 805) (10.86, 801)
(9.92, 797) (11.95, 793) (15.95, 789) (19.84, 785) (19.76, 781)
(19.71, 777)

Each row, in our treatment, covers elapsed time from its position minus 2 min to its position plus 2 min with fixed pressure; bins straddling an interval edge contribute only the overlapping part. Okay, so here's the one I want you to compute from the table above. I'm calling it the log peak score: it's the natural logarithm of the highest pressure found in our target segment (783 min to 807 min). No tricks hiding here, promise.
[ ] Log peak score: 2.99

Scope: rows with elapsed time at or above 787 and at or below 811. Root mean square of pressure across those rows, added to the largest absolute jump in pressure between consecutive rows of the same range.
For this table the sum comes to 17.1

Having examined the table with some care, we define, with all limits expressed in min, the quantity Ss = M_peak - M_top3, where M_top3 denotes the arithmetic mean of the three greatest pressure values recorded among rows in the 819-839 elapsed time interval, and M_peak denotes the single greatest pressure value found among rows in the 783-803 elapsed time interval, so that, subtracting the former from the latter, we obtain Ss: 3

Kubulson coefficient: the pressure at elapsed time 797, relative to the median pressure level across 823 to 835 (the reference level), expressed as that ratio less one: -0.4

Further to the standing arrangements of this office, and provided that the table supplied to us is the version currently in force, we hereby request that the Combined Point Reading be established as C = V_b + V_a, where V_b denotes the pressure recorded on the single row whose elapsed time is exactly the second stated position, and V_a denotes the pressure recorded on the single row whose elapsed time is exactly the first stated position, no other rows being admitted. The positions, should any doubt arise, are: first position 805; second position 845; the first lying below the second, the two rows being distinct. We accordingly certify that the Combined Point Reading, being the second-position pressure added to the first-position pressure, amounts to 30.2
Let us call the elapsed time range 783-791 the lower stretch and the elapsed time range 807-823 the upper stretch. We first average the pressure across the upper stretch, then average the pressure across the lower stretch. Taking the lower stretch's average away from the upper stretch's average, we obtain -1.0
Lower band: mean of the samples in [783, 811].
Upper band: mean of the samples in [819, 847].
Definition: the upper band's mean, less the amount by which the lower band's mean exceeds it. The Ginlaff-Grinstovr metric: 19.6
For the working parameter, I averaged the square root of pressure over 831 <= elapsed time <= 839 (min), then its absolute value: 4.10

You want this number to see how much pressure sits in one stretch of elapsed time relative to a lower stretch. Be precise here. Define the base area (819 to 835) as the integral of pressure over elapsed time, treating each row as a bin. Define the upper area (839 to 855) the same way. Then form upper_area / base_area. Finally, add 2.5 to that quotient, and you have 3.5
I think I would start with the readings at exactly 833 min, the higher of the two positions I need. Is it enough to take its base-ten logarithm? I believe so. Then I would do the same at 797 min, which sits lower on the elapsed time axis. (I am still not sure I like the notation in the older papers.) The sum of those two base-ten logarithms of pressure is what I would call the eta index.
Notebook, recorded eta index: 2.21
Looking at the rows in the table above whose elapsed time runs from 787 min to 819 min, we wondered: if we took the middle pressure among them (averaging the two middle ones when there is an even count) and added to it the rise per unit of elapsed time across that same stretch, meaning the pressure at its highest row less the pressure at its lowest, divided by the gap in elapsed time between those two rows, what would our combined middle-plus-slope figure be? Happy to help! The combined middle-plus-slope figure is 14.5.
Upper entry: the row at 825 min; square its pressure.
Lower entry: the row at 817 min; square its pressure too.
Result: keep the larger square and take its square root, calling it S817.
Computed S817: 17.3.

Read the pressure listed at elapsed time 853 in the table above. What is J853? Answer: 16.86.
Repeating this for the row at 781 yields 19.76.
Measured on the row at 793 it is 11.95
